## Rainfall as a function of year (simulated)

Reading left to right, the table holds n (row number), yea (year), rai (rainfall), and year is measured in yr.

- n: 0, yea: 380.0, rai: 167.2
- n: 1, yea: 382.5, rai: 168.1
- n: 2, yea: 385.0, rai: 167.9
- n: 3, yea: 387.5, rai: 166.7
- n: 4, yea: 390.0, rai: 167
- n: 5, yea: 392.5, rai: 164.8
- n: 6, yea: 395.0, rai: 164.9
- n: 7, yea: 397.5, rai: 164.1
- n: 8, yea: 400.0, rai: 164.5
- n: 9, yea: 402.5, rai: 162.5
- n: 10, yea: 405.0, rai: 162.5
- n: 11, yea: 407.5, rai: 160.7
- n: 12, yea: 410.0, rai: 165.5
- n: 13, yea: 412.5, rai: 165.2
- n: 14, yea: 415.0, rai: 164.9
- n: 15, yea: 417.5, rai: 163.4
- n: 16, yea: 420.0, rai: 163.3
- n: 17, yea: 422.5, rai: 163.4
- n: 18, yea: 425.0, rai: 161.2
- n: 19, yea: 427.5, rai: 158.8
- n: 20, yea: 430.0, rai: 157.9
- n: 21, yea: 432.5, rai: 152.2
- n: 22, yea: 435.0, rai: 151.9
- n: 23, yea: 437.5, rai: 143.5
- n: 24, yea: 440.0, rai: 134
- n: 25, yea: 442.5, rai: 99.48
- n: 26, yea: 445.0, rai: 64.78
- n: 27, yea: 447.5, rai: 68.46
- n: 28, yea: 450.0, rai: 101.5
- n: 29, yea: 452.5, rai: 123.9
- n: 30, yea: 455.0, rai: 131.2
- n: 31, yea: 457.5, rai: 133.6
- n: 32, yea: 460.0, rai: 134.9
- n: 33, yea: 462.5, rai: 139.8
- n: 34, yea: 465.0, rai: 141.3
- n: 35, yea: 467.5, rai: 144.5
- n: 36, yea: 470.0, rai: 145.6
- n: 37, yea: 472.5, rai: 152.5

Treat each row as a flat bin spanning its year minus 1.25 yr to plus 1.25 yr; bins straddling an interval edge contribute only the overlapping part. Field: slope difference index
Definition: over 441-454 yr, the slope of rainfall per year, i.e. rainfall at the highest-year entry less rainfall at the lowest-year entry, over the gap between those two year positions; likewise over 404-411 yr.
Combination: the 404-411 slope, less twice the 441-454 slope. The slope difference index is -4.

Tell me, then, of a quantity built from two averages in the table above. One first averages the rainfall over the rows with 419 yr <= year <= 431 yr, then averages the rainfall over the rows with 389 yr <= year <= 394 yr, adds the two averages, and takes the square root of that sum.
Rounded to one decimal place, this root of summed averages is 18.1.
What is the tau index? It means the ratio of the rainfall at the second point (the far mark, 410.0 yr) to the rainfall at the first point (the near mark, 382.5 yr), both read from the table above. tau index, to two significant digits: 0.98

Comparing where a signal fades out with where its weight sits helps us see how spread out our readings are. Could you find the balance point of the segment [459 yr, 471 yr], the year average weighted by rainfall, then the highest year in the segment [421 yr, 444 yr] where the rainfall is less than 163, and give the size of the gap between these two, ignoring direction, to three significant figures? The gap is 22.6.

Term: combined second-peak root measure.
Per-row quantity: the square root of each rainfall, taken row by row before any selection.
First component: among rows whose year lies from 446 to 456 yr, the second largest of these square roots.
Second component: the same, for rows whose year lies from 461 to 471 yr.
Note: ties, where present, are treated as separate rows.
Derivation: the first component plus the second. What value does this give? 23.2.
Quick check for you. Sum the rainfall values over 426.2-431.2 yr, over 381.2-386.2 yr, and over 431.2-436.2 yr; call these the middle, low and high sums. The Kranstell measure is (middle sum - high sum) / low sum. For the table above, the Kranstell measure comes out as 0.04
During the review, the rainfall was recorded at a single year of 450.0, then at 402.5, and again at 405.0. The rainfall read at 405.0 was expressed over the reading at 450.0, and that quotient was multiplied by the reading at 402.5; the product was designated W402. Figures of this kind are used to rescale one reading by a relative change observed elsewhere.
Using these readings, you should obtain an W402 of 260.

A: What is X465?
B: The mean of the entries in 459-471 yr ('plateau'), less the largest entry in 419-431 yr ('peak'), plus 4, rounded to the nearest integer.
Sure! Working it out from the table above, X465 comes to -18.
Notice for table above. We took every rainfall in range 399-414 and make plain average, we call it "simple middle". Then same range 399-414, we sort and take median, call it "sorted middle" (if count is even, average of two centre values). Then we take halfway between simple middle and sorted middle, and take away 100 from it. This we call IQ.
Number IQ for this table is 63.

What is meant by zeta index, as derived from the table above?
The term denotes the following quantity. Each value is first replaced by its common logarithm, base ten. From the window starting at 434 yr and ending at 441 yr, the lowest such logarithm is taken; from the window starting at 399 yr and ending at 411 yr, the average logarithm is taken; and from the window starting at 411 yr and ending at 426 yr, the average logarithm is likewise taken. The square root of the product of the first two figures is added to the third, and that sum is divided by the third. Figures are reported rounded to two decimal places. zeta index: 1.98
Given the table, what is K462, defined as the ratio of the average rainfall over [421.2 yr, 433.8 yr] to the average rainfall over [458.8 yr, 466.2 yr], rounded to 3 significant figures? 1.14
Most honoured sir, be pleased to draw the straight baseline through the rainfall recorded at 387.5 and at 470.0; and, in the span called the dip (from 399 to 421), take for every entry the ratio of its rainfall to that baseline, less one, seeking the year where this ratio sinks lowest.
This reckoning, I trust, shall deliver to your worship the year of 407.5 yr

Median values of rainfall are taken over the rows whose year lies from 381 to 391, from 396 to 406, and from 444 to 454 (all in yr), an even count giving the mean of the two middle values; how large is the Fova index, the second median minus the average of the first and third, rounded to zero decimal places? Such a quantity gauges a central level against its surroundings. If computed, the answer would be 37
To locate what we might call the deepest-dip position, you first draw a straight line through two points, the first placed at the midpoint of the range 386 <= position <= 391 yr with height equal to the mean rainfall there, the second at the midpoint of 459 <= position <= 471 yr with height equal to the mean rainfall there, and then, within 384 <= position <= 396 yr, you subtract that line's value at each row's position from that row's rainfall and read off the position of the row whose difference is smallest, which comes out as 392.5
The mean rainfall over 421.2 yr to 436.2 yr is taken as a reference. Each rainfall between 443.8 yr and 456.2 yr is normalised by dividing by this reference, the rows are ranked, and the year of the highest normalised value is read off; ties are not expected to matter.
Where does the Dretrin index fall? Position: 455.0 yr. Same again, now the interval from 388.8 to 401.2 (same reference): 390.0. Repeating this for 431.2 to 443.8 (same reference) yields 432.5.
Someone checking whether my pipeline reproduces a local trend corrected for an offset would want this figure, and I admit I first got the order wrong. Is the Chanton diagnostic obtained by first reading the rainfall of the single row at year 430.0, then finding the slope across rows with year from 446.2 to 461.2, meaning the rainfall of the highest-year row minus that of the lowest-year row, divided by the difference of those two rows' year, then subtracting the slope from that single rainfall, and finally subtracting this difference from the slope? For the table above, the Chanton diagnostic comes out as -147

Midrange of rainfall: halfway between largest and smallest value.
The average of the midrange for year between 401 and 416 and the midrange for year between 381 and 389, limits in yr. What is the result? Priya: 165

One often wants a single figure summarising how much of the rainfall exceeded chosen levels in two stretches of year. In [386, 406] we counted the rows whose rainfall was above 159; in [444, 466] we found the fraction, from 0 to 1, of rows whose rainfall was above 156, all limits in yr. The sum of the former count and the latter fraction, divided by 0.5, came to 16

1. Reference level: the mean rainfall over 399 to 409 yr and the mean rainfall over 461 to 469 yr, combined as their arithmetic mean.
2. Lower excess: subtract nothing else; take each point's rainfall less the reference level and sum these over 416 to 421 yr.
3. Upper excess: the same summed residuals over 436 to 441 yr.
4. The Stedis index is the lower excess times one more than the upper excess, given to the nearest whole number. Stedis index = -578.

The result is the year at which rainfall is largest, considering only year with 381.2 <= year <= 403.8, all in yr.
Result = 382.5 yr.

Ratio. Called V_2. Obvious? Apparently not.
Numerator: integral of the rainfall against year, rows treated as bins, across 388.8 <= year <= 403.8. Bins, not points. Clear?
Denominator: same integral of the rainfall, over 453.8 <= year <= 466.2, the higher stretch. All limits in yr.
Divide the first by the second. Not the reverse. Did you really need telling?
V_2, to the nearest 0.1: 1.5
